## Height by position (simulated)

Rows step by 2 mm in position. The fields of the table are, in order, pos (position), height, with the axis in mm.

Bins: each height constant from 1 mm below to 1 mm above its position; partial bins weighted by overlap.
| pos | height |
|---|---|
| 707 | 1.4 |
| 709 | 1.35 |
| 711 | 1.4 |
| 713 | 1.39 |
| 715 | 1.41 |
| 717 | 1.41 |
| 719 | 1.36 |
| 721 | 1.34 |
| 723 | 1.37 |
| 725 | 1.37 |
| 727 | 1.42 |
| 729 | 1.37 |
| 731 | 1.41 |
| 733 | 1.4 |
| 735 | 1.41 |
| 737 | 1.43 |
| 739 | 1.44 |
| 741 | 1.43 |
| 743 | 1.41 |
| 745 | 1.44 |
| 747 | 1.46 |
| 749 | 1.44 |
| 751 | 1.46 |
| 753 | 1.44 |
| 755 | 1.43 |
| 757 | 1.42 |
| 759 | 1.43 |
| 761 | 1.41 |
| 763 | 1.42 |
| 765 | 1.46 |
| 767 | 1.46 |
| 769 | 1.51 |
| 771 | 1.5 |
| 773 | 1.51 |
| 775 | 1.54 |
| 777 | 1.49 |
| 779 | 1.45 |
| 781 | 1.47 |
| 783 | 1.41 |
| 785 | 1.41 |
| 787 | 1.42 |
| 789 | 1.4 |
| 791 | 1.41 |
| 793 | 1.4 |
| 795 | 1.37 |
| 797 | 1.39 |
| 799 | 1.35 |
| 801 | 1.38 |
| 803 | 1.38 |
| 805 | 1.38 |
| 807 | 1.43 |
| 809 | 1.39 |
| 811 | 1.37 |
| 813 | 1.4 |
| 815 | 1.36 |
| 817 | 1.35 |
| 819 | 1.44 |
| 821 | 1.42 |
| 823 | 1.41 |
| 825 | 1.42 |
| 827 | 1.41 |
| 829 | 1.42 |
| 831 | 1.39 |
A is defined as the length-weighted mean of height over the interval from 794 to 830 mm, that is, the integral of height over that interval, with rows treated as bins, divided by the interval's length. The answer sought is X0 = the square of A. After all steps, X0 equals 1.94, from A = 1.39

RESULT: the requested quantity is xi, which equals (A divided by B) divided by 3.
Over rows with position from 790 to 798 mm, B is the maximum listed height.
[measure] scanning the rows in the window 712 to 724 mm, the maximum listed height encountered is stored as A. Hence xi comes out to 0.333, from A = 1.41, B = 1.41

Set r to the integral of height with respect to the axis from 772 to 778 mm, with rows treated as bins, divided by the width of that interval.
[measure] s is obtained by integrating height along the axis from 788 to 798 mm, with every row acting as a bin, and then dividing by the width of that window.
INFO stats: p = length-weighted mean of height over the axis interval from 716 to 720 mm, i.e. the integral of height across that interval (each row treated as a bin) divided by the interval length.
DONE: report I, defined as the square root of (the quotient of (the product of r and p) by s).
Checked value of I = 1.226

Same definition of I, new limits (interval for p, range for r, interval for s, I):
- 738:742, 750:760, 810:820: 1.220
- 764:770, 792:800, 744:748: 1.184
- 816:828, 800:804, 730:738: 1.173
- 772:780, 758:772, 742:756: 1.230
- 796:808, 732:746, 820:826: 1.179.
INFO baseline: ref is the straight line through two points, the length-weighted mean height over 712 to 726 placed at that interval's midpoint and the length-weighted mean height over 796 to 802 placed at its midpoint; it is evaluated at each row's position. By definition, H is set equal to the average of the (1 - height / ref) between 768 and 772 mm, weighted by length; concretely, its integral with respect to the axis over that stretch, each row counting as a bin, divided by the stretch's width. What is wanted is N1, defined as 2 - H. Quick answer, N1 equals 2.09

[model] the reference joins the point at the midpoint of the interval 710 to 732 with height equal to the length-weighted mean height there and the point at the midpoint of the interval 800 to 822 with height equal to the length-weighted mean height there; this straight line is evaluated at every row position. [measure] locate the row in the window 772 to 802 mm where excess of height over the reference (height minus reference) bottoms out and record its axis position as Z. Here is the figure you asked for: 799 mm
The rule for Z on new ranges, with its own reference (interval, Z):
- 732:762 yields 733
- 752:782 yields 761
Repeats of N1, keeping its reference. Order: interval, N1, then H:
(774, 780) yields 2.09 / -0.09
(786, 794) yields 2.02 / -0.02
